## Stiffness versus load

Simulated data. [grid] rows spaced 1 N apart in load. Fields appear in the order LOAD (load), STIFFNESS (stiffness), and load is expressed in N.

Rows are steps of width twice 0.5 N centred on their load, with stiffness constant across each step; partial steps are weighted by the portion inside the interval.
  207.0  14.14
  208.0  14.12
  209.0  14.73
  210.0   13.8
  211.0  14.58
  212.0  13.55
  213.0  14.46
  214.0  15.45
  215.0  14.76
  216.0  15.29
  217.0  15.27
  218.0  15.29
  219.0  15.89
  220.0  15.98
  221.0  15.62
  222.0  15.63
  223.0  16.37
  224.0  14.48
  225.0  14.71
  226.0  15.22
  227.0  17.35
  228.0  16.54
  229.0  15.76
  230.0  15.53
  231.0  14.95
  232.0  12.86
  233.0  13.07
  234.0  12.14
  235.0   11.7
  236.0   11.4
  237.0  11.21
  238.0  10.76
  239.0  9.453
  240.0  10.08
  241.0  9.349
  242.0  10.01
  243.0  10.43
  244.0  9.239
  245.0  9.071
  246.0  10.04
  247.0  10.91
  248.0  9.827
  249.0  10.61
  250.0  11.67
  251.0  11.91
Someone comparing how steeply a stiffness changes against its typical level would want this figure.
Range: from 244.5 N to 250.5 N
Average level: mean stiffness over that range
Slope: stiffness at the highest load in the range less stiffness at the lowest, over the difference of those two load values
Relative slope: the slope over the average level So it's 0.050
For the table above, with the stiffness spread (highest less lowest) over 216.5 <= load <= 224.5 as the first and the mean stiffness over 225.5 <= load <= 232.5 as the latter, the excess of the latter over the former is 13.6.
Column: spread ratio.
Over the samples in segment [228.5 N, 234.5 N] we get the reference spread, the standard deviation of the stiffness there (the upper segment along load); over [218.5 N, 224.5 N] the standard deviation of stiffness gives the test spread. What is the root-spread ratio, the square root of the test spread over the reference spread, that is 0.64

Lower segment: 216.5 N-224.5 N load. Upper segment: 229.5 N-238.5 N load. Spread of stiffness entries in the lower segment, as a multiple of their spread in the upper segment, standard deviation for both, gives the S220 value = 0.34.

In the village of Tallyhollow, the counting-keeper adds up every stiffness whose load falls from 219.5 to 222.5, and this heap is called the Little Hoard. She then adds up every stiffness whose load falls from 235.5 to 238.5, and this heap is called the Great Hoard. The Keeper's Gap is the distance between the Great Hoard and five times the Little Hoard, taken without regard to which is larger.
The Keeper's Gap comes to 203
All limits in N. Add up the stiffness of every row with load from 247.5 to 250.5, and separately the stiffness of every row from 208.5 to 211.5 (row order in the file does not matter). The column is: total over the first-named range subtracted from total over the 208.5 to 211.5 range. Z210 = 11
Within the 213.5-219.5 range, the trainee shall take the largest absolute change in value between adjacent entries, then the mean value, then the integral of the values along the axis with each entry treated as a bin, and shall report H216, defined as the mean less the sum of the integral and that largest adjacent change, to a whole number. -77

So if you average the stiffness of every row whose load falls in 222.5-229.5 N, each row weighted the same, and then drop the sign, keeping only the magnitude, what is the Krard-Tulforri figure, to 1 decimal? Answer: 15.8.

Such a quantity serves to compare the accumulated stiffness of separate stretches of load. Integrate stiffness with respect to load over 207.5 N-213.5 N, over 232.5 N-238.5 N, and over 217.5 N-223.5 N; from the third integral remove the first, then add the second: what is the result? 79.8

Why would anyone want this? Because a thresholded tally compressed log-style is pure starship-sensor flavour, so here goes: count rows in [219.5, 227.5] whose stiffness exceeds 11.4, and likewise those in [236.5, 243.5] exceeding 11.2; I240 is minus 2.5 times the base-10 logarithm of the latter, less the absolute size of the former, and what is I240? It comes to -8.0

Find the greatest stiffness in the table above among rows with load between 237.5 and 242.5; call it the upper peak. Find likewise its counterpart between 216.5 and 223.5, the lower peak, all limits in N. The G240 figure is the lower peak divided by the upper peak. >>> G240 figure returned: 1.5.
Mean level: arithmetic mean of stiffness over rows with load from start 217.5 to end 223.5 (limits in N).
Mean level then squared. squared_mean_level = 250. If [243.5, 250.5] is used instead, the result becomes 104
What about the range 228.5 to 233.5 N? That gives 208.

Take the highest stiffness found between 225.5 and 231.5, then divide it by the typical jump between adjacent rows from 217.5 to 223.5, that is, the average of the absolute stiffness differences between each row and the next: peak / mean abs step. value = 48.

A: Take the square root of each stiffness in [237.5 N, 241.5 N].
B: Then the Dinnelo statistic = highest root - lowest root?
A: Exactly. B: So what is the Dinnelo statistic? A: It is 0.22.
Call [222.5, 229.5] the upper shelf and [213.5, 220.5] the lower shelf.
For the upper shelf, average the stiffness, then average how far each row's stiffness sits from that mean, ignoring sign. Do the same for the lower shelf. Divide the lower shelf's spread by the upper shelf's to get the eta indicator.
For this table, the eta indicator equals 0.36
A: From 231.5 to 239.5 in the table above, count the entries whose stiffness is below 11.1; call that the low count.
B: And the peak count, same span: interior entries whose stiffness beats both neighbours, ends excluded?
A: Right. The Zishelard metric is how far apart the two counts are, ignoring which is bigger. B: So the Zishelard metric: 1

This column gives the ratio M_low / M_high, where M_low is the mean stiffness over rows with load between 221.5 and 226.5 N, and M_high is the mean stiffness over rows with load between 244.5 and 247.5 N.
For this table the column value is 1.53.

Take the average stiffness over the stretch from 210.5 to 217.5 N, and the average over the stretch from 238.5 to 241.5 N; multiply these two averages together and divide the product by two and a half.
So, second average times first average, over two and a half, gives 57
